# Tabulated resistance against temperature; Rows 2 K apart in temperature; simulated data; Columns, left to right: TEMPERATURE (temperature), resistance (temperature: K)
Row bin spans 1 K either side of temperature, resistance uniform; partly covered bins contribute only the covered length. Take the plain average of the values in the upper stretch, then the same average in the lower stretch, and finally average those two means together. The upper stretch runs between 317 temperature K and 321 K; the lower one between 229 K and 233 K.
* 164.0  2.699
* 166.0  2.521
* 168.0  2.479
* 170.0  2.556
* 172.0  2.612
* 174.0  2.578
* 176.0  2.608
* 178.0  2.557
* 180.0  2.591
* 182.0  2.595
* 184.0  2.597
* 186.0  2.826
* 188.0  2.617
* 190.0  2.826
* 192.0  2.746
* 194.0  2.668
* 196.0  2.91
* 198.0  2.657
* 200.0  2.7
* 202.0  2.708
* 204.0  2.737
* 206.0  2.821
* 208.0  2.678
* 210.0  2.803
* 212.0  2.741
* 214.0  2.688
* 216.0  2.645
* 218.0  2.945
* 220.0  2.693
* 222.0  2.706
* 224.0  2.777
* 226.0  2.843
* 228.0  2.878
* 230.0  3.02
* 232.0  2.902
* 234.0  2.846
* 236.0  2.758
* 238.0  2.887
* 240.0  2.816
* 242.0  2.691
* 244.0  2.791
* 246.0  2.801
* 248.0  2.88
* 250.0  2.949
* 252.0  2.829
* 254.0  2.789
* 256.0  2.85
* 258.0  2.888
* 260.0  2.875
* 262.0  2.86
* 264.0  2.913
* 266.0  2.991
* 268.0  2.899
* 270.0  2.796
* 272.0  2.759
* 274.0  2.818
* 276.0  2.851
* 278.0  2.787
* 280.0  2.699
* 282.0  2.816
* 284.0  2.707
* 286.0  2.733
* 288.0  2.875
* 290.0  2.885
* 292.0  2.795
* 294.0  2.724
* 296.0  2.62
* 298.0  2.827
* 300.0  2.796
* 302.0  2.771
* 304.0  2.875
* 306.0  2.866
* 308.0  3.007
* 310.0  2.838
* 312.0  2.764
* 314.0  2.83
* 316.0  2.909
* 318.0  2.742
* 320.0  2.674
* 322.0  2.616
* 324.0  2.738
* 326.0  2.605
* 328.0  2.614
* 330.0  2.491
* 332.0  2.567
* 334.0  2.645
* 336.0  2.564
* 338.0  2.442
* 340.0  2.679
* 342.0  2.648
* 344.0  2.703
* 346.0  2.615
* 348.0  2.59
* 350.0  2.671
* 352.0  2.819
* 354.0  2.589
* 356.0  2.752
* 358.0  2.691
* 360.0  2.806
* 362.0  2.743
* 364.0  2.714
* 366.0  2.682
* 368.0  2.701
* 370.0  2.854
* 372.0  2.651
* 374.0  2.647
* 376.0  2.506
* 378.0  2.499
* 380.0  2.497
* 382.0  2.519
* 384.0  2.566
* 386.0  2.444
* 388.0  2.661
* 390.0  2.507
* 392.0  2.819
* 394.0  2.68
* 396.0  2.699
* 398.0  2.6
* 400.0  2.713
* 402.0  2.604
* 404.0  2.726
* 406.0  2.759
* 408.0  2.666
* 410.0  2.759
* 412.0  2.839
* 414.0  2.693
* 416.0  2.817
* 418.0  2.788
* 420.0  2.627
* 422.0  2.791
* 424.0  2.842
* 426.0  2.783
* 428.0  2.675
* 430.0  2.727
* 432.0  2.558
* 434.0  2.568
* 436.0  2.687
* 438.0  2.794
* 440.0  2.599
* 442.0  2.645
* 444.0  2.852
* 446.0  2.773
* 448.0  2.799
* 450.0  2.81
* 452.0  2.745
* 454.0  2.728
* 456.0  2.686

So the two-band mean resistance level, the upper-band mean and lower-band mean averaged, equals 2.83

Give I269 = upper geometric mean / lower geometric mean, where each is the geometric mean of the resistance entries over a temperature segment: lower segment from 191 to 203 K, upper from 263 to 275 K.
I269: 1.05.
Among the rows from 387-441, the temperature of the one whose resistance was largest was 424.0 K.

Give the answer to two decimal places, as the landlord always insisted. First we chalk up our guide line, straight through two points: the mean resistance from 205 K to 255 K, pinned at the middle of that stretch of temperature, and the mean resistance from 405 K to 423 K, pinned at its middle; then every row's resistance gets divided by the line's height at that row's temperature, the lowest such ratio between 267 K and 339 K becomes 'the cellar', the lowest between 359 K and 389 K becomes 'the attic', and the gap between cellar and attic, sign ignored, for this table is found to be 0.01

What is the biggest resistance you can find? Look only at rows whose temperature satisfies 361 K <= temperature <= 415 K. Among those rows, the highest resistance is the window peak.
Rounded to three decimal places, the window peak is 2.854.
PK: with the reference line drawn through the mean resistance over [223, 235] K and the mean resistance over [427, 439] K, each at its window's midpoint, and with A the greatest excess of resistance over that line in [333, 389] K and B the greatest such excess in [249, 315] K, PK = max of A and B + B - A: 0.30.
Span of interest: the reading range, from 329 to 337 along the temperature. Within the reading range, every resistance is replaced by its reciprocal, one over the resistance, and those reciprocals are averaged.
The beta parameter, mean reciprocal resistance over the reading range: 0.390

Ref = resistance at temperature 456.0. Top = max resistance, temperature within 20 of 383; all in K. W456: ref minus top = -0.17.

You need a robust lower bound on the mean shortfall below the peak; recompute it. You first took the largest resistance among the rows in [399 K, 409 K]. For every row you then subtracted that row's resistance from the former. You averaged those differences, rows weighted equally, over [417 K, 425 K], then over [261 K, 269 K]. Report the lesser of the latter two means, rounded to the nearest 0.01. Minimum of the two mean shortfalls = -0.16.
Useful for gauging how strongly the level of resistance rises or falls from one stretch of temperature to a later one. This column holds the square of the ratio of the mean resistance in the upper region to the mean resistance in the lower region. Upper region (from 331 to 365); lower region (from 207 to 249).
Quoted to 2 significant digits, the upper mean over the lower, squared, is 0.90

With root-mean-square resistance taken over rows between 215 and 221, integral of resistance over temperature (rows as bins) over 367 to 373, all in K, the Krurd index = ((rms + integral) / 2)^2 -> 91.9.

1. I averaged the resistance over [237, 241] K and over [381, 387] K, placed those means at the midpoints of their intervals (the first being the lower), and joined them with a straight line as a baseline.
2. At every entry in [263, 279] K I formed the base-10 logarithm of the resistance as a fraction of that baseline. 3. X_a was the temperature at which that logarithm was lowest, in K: 272.0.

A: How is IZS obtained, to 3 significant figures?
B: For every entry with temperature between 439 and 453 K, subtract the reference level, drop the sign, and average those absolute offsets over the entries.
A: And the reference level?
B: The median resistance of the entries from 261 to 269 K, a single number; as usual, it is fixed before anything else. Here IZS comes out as 0.160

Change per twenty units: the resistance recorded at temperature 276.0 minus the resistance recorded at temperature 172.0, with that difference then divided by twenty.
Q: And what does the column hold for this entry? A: 0.012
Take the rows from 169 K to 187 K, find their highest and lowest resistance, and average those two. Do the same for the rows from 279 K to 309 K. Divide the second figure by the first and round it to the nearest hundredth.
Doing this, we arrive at 1.05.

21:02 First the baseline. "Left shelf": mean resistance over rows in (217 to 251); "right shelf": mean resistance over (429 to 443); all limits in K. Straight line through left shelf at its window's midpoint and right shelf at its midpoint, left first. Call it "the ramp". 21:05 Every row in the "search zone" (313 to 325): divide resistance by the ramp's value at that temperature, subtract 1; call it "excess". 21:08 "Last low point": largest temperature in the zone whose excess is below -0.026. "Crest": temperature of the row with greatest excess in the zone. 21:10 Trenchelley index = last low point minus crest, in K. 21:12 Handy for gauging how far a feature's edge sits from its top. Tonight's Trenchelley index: 6 K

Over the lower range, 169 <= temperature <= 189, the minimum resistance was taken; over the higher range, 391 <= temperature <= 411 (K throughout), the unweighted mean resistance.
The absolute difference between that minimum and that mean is 0.15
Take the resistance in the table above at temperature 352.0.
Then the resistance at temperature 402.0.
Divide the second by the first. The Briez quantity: 0.92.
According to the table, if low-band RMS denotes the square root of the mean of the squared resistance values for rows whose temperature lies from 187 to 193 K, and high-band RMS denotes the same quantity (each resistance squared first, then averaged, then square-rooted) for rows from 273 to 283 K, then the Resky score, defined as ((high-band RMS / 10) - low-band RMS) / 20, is -0.123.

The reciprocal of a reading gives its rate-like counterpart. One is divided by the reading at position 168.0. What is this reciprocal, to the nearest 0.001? 0.403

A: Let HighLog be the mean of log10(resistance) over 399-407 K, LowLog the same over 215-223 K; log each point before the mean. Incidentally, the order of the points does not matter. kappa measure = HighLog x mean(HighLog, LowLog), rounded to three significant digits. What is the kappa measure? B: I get 0.188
